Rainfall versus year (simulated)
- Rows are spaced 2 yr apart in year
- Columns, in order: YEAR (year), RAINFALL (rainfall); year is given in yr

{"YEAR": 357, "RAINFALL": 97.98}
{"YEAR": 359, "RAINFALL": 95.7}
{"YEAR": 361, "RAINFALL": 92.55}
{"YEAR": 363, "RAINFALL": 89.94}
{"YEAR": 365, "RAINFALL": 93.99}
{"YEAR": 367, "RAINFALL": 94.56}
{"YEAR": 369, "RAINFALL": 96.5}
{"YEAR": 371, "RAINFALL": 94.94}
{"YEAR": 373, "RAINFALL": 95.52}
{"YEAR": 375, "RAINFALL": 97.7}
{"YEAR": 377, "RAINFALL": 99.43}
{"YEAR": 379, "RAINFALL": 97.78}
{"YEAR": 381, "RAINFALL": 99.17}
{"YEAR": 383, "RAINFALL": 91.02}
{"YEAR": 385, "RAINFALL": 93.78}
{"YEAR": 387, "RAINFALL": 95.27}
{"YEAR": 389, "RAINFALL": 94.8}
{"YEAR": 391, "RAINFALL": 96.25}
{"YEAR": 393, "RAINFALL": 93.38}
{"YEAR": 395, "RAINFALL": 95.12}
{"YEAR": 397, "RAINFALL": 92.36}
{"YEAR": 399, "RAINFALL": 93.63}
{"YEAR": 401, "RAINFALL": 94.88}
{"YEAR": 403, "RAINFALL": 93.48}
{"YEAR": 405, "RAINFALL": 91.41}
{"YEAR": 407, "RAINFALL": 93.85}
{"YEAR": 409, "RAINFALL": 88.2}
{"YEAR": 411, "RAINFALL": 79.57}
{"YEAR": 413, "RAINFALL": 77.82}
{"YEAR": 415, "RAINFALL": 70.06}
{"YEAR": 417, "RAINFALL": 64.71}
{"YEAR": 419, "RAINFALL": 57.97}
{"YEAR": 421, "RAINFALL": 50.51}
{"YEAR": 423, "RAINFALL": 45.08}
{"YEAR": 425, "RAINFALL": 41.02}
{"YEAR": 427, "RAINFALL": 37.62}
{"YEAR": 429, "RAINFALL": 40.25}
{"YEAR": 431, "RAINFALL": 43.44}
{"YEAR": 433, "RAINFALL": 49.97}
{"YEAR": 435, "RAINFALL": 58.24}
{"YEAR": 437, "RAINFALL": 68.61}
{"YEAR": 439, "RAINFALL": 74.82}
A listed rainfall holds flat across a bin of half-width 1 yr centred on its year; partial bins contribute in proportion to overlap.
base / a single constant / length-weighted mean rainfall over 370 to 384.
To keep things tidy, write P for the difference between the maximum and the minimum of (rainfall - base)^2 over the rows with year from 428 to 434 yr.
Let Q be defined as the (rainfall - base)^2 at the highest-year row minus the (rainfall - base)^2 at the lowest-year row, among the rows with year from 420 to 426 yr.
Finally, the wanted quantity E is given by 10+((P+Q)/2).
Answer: 991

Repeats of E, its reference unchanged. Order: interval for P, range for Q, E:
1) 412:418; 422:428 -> 752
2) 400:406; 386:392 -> 21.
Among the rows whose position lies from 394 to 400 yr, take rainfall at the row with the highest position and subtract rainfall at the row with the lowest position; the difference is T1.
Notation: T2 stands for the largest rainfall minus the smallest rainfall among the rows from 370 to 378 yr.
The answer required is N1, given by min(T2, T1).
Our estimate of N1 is -1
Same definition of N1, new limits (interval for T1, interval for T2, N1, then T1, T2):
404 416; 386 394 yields -21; -21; 3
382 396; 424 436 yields 4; 4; 21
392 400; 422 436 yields 0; 0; 21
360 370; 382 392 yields 4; 4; 5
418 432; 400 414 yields -15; -15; 17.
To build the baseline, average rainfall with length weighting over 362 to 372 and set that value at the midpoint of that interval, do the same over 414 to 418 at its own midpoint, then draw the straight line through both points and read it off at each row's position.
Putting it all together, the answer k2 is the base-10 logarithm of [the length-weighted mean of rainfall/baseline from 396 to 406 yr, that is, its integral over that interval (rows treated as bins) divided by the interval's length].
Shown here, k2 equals 0.09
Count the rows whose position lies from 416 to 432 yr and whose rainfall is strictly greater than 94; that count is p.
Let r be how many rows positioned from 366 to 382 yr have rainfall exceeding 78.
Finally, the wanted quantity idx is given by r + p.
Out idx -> 8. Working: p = 0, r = 8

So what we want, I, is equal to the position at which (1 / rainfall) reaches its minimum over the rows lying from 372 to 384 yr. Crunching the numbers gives 377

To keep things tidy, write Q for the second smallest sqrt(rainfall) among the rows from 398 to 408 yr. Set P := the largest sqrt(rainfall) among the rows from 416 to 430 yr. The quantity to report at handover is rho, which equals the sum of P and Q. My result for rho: 17.7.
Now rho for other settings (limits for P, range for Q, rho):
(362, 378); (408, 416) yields 18.8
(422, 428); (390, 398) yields 16.4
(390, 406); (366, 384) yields 19.5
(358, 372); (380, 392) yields 19.5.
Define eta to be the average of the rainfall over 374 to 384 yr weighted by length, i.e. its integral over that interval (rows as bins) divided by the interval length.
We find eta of 97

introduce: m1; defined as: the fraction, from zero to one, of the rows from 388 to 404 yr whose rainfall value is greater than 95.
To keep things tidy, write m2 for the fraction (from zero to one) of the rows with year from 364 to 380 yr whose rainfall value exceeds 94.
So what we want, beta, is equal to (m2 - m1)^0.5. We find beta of 0.8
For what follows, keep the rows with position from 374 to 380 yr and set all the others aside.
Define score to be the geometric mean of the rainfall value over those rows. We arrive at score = 98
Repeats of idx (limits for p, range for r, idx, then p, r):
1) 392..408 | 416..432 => 2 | 2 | 0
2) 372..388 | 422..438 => 6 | 6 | 0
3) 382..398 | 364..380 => 12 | 4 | 8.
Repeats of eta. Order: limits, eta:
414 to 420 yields 64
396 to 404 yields 94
